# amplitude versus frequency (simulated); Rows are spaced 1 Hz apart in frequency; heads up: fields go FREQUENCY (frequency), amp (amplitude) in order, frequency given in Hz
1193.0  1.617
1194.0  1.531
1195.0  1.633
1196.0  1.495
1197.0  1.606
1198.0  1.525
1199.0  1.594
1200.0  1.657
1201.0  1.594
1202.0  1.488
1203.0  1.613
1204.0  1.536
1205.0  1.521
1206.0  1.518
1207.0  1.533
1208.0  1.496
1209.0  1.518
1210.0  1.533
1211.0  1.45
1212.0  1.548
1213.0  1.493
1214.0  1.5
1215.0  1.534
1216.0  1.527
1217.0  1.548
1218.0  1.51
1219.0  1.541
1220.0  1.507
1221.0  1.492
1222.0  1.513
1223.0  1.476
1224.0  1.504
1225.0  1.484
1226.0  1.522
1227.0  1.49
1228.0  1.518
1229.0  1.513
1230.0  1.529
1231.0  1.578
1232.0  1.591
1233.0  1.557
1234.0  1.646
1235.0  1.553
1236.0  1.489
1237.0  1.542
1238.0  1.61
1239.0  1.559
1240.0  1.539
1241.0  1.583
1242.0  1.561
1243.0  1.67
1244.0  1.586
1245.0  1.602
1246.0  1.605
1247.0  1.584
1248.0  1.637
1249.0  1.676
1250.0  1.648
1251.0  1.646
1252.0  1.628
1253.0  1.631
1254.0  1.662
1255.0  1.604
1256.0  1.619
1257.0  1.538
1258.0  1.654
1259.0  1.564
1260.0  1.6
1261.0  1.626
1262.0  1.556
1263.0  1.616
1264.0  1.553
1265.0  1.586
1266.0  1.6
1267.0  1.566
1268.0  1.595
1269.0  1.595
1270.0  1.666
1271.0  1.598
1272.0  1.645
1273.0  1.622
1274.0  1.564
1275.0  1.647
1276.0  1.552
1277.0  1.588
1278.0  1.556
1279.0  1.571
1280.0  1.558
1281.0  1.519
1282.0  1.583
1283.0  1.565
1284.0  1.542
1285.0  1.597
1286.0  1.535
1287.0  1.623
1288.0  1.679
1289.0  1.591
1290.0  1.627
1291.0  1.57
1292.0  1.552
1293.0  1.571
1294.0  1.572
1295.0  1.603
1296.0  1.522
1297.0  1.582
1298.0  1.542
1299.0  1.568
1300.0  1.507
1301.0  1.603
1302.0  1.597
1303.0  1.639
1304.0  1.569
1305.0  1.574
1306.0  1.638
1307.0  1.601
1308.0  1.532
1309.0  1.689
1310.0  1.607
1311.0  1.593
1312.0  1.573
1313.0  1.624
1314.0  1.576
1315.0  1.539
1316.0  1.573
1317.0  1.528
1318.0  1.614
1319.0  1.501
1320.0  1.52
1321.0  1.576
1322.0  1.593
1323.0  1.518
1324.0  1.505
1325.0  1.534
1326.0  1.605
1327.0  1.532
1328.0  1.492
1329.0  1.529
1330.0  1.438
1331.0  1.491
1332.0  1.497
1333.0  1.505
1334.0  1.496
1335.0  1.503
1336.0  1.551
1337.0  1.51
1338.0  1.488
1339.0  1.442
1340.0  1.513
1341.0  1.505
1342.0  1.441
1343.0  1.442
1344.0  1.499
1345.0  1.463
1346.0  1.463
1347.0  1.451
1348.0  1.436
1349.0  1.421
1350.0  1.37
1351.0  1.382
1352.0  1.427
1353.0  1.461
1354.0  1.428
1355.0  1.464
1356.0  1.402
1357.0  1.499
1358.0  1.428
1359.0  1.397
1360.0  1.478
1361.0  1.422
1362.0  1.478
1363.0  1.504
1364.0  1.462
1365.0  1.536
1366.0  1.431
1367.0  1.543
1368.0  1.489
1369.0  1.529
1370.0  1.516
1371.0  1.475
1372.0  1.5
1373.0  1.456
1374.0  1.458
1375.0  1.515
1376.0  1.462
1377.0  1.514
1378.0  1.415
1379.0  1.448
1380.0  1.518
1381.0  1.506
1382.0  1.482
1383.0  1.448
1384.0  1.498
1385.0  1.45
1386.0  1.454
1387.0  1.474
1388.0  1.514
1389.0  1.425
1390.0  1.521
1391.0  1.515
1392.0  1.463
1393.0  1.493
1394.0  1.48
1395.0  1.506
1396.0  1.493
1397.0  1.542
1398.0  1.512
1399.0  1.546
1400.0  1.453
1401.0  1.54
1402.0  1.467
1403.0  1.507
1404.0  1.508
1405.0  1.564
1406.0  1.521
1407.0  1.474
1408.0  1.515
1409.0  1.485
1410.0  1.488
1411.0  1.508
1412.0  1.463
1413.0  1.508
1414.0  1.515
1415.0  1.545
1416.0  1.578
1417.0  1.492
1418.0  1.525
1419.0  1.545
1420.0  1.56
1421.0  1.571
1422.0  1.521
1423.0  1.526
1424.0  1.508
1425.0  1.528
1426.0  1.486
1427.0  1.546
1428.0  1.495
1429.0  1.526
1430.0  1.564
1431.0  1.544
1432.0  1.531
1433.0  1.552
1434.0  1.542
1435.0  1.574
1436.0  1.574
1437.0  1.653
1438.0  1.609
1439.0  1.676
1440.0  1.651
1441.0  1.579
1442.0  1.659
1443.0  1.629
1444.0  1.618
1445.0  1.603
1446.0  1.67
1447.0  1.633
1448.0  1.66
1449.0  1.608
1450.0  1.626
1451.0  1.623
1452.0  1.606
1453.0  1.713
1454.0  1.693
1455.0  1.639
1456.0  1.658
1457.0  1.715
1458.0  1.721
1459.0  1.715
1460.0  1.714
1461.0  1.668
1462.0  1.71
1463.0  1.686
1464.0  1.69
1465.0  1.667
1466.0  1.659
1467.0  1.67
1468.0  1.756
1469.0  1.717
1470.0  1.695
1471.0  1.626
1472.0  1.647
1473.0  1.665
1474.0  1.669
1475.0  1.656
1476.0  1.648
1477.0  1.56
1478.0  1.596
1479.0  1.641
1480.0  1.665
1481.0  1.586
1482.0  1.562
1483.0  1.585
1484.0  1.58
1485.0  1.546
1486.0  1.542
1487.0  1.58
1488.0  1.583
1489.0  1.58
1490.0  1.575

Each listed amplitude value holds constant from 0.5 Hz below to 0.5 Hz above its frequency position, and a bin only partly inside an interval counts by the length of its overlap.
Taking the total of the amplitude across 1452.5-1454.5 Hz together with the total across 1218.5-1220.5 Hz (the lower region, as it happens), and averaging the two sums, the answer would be 3.227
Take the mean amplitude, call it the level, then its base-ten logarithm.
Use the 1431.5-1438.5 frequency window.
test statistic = 0.198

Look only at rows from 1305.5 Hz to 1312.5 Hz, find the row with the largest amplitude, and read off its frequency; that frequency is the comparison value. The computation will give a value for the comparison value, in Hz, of 1309.0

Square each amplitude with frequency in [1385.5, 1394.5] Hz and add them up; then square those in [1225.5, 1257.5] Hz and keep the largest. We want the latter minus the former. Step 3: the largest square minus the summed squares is -17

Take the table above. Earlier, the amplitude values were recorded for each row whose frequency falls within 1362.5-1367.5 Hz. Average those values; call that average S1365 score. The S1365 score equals 1.50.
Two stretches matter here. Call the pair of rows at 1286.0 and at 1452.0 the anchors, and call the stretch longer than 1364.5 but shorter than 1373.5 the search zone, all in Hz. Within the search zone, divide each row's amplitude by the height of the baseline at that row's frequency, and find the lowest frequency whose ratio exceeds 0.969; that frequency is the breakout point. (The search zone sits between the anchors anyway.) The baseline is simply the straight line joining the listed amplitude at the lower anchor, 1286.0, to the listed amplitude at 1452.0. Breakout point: 1365.0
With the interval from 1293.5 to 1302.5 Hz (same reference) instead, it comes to 1294.0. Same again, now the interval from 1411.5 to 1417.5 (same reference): 1415.0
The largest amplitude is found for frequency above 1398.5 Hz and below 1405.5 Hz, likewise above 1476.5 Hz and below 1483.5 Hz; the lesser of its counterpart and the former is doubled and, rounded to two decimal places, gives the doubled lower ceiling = 3.13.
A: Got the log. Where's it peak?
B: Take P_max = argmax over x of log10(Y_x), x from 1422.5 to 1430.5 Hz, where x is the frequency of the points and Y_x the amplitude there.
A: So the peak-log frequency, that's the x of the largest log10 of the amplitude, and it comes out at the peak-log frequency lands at 1430.0 Hz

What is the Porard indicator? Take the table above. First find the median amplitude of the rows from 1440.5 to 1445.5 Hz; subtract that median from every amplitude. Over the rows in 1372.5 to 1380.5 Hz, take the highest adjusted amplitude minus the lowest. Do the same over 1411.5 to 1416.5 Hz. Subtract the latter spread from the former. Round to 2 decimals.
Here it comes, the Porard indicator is -0.01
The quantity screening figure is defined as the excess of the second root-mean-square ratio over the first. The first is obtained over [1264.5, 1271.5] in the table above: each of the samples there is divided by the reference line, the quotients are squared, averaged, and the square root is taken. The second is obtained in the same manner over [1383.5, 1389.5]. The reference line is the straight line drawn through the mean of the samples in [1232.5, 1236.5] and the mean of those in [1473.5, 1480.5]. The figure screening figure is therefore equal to -0.10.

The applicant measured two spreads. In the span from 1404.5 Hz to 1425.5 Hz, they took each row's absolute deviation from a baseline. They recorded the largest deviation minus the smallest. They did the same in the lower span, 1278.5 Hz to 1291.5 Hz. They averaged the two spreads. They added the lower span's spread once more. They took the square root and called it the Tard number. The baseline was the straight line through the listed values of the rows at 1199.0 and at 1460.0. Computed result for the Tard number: 0.461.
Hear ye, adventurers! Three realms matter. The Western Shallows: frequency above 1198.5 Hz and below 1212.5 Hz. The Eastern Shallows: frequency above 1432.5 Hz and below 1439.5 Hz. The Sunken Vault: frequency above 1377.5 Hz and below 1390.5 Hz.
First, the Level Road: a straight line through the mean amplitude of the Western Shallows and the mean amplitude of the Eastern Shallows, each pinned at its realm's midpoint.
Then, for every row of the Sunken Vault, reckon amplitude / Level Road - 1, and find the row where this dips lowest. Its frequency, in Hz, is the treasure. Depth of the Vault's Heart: 1378.0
